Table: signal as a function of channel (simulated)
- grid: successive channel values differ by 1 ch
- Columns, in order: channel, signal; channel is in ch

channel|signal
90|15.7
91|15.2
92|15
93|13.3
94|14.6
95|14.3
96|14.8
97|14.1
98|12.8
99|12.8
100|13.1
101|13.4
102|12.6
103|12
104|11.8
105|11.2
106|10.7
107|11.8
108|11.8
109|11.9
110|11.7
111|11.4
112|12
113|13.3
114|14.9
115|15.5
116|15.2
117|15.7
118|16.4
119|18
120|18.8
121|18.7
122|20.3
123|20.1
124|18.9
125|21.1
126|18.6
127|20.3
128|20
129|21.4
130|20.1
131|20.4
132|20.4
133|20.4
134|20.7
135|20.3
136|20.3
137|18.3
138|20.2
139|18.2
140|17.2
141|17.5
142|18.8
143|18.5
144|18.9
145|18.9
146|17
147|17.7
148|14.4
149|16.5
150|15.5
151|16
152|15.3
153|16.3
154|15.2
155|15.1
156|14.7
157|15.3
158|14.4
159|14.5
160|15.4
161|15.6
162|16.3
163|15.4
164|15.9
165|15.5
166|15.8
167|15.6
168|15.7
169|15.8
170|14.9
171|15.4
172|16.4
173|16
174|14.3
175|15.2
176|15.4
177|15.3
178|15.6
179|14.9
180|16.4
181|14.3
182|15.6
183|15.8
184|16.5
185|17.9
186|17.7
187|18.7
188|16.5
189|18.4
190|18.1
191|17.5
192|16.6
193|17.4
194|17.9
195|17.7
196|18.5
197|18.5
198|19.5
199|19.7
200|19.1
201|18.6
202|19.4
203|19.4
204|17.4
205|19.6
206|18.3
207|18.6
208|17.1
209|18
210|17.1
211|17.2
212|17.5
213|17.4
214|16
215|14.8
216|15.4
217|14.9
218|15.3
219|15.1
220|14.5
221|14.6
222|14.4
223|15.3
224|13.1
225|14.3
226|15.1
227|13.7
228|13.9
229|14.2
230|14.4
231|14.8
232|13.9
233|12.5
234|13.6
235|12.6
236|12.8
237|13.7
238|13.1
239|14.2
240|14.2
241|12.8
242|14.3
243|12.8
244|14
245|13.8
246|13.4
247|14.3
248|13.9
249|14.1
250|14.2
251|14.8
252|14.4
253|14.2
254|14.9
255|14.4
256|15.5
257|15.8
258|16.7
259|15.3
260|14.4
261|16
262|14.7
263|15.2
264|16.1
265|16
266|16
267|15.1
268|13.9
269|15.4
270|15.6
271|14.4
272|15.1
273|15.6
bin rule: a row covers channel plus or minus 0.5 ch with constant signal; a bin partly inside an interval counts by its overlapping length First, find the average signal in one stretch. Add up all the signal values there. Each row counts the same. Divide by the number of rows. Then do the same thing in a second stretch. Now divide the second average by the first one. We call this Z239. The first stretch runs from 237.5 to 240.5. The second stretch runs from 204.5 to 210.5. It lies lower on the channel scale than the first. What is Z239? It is 1.31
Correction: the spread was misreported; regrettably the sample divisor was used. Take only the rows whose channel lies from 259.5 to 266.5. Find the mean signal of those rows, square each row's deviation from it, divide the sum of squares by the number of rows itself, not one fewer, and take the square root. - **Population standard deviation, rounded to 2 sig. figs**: 0.66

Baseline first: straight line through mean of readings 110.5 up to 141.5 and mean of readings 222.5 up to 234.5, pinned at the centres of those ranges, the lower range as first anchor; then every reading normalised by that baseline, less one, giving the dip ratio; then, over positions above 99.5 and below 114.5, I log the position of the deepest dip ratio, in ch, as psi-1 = 106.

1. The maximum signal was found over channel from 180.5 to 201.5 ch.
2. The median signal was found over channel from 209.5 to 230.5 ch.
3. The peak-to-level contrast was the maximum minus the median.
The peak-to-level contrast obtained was 4.8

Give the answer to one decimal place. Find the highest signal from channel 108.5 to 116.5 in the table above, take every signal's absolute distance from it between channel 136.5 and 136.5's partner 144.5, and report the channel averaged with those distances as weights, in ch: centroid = 140.5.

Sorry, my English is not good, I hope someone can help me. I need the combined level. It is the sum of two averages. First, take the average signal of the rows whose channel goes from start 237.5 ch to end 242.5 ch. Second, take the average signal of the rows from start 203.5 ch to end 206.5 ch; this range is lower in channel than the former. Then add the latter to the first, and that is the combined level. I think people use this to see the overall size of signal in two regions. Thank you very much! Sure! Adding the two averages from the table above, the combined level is 32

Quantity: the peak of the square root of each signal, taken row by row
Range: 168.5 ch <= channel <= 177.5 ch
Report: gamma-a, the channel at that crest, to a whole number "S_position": 172 ch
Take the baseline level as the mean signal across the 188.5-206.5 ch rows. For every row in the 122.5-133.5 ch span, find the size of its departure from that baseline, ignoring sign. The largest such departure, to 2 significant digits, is 3.0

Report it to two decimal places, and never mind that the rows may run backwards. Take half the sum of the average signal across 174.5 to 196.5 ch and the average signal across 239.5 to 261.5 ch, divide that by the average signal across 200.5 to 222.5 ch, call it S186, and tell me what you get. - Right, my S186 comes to 0.93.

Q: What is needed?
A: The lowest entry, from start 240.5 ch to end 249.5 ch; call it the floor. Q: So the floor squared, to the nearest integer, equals 164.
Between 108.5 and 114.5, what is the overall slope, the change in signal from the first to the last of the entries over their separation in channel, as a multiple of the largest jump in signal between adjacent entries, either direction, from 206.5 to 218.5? 0.40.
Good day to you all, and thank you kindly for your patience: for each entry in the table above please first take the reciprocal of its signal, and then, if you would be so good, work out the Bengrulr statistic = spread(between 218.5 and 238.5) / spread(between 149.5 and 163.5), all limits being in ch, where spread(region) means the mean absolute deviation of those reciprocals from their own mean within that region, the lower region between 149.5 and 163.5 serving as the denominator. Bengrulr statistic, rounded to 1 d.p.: 2.0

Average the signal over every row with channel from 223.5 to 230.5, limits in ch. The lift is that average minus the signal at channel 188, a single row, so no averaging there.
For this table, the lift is -2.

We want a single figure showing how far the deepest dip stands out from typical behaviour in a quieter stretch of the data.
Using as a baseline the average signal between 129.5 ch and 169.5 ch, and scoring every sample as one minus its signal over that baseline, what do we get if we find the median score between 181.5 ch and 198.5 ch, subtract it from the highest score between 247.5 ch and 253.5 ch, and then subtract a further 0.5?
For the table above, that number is -0.28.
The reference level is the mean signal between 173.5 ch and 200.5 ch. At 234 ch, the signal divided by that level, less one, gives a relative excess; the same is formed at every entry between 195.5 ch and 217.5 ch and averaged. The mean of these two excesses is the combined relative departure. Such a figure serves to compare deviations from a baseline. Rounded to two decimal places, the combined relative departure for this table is -0.08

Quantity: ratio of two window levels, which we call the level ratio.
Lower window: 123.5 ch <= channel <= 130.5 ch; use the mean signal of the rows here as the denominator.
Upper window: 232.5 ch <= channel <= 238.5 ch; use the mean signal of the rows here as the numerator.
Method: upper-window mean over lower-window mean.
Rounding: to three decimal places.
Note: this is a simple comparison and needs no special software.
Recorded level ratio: 0.651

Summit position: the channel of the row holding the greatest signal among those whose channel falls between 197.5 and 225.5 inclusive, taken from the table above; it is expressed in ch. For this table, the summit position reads 199 ch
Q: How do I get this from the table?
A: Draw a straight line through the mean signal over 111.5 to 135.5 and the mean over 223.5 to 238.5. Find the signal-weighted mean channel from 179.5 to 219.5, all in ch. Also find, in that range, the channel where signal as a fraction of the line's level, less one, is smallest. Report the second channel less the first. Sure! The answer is -18.4 ch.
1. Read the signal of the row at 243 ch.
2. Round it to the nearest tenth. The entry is 12.8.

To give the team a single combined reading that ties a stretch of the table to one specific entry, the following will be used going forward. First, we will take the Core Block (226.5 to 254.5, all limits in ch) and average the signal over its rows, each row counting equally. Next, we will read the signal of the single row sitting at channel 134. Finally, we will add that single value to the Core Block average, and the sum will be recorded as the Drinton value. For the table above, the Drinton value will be 34.5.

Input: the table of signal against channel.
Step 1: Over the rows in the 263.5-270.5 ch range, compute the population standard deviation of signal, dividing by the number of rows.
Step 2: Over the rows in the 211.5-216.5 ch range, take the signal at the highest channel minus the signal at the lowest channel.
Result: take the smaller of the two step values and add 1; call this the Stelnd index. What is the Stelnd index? -1.1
